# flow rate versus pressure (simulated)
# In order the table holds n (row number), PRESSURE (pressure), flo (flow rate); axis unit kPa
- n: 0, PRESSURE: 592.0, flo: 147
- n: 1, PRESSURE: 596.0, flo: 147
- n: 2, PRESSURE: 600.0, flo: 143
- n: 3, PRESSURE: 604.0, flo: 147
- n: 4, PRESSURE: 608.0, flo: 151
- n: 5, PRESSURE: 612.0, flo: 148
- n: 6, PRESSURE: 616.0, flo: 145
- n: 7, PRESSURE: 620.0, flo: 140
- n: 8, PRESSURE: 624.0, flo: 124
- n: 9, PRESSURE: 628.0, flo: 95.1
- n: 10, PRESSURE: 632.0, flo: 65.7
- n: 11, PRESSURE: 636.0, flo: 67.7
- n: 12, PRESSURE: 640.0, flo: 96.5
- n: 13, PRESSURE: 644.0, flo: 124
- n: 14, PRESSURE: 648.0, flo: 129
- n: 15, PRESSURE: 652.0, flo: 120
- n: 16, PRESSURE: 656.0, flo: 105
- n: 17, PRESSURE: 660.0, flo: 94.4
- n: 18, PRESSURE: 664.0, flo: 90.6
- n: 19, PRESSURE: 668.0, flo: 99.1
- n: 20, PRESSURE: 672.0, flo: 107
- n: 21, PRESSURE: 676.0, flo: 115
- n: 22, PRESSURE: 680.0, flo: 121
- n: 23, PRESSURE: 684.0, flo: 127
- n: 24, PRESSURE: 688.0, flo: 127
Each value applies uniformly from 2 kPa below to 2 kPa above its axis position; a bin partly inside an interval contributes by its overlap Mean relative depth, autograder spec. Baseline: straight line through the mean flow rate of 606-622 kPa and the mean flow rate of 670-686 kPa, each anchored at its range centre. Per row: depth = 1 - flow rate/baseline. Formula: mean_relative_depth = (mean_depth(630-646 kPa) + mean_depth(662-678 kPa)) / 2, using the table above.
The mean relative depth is 0.246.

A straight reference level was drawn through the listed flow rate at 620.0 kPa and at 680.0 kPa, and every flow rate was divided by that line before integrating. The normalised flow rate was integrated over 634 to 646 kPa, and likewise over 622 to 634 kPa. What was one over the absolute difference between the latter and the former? 2.7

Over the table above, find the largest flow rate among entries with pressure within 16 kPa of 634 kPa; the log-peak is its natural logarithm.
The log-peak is 4.94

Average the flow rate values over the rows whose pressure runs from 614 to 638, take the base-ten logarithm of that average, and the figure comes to 2.03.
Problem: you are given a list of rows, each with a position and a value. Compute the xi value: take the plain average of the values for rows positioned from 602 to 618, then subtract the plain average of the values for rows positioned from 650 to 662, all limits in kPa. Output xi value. 41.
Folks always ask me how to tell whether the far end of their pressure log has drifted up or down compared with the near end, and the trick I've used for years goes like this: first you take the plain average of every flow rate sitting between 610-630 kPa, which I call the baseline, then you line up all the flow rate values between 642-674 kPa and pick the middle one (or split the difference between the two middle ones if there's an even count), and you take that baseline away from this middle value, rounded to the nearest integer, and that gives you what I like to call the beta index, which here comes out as -24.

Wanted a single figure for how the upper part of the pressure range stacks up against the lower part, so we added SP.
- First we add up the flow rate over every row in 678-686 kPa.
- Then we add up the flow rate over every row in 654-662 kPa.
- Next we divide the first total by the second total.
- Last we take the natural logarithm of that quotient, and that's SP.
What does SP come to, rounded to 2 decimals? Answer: 0.22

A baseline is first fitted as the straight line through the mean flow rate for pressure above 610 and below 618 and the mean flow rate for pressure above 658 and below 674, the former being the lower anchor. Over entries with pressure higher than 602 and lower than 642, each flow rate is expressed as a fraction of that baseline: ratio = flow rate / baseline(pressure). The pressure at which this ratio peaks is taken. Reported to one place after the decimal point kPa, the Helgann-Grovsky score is 616.0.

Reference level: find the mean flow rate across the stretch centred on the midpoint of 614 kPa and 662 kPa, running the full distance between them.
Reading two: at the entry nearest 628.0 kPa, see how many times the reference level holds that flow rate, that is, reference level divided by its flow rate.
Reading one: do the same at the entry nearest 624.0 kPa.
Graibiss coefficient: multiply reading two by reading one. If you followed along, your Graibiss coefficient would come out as 1.0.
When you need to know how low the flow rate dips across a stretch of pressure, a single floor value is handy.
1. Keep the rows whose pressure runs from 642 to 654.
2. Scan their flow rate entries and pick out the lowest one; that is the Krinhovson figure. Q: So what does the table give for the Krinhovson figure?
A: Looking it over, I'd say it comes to 120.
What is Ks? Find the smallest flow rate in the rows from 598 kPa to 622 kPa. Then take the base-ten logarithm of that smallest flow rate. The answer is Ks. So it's 2.15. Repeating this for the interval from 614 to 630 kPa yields 1.98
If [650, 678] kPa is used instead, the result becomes 1.96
